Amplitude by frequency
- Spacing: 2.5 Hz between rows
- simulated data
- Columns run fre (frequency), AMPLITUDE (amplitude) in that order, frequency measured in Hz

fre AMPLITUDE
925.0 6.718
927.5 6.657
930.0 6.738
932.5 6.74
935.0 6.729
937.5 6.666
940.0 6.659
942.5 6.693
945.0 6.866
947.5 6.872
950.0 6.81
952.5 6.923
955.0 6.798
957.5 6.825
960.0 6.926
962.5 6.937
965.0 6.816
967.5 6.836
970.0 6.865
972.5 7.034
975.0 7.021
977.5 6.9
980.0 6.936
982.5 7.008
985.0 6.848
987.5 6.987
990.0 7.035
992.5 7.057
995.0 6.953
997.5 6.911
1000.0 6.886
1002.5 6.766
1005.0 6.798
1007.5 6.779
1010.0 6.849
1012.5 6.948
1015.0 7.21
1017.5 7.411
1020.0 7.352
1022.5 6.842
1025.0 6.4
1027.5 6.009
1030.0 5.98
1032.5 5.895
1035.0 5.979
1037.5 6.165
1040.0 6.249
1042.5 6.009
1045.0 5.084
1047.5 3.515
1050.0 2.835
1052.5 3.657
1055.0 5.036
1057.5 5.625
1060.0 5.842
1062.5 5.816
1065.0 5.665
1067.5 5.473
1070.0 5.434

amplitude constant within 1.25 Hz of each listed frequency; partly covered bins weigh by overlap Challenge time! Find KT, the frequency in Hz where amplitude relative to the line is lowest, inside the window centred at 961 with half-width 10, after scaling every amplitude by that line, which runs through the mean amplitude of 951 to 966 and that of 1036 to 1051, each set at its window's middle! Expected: 955.0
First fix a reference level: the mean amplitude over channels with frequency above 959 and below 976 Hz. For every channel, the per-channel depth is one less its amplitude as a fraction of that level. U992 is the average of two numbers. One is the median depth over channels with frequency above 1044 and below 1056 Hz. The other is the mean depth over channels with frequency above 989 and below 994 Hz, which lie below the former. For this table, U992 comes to 0.23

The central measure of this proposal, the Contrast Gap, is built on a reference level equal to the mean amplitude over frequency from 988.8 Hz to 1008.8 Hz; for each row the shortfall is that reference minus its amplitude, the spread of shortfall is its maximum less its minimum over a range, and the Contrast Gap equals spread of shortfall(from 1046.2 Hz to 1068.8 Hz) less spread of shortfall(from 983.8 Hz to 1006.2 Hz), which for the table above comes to 2.7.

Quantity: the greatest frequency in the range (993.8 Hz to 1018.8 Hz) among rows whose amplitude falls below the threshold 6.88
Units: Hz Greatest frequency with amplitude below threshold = 1010.0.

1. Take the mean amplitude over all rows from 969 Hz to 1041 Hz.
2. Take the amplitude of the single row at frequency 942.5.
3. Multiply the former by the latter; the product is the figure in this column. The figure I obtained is 45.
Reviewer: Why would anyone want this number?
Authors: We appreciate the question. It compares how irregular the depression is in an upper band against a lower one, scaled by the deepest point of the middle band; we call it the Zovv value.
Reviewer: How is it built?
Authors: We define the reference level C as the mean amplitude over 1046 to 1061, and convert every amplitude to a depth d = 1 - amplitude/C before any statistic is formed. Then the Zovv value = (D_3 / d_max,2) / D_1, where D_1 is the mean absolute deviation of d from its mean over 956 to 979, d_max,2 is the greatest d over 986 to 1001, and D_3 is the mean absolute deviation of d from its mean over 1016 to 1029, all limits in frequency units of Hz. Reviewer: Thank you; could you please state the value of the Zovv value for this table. -13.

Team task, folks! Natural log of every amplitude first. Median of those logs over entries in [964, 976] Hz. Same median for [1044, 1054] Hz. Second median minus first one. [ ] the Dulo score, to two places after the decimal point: -0.65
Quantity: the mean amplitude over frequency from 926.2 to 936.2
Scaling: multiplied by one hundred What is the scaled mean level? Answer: 672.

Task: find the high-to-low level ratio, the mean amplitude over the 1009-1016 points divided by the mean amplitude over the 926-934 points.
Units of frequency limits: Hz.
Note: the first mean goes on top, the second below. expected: 1.04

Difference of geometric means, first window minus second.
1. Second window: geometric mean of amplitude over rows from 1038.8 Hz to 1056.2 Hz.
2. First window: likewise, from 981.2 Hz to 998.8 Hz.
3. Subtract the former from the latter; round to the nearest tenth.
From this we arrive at 2.5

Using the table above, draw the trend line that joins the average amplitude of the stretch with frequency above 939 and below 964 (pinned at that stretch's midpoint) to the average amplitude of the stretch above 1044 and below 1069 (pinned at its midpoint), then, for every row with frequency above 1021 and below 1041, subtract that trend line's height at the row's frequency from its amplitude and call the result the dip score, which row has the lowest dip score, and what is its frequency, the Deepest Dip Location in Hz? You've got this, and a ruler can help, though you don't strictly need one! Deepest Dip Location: 1032.5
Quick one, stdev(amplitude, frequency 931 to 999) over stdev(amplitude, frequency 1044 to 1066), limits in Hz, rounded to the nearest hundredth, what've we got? 0.10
